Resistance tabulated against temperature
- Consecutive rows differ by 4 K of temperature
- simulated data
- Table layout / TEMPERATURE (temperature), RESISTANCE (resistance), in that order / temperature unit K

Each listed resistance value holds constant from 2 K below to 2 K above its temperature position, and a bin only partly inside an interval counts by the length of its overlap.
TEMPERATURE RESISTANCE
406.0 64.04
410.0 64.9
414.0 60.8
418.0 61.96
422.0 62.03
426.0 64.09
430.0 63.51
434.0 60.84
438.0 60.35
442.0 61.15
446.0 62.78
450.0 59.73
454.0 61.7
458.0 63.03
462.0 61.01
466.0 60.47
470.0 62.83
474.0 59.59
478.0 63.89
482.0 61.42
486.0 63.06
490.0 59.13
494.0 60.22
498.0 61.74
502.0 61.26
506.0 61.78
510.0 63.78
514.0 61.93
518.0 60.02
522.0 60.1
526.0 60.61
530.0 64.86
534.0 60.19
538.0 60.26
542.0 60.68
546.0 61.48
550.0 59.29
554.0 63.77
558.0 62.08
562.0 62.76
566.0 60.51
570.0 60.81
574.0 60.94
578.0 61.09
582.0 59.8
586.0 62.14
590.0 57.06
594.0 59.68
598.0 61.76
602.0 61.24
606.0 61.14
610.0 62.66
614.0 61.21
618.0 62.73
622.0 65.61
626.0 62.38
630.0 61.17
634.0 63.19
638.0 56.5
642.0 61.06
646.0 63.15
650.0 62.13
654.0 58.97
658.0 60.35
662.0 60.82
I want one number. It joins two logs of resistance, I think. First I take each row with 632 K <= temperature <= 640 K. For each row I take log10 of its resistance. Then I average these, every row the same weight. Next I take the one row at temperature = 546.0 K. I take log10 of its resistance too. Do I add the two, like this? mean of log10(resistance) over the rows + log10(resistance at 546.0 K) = 3.57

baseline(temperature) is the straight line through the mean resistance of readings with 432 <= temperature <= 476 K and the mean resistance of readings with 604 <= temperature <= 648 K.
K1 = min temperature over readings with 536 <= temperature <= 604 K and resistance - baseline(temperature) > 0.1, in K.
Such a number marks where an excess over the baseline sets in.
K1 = 554.0 K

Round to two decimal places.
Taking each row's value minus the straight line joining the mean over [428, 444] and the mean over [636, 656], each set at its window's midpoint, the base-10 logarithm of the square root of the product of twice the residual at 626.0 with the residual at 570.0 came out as -0.36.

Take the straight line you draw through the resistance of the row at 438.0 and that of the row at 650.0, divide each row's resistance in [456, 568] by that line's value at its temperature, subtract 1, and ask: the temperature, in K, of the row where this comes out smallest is 550.0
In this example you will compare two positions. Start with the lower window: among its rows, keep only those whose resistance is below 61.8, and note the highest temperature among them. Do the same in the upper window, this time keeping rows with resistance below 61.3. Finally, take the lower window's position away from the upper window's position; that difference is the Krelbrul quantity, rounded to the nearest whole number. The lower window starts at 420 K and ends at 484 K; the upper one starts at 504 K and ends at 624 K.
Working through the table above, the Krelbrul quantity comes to 132 K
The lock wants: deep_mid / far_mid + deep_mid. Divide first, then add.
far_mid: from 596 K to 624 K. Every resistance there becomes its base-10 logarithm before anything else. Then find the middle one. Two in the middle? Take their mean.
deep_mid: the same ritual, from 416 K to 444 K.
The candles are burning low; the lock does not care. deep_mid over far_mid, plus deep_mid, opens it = 2.79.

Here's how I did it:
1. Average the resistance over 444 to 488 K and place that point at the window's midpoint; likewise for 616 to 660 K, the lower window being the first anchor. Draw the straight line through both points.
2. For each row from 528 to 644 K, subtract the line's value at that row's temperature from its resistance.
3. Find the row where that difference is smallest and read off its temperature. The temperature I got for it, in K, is 638.0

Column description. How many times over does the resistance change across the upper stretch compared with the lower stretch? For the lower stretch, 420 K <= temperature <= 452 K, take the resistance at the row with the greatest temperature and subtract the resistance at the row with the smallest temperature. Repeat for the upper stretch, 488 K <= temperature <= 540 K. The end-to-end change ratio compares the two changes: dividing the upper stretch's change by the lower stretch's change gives -0.5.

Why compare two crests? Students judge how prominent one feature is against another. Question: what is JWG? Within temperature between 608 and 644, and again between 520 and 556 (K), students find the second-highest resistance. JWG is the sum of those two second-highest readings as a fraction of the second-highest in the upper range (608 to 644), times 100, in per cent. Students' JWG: 201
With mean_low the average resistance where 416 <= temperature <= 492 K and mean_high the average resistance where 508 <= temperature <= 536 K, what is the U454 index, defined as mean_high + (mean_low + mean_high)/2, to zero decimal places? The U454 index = 123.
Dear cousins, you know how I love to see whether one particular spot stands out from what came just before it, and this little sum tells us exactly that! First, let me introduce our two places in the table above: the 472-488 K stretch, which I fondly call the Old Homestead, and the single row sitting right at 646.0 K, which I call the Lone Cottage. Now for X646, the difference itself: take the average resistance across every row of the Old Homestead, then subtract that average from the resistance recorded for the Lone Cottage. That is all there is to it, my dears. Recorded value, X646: 1.16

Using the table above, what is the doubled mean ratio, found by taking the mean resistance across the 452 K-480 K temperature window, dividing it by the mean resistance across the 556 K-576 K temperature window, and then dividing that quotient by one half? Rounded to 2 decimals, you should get 2.01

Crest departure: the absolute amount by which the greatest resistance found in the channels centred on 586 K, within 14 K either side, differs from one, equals 61.1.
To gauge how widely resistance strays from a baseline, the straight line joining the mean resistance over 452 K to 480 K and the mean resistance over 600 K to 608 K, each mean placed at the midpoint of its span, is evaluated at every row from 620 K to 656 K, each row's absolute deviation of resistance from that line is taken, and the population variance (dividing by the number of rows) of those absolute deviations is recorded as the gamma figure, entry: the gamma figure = 2.4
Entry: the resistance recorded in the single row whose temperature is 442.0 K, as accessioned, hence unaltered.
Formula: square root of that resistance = 7.82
